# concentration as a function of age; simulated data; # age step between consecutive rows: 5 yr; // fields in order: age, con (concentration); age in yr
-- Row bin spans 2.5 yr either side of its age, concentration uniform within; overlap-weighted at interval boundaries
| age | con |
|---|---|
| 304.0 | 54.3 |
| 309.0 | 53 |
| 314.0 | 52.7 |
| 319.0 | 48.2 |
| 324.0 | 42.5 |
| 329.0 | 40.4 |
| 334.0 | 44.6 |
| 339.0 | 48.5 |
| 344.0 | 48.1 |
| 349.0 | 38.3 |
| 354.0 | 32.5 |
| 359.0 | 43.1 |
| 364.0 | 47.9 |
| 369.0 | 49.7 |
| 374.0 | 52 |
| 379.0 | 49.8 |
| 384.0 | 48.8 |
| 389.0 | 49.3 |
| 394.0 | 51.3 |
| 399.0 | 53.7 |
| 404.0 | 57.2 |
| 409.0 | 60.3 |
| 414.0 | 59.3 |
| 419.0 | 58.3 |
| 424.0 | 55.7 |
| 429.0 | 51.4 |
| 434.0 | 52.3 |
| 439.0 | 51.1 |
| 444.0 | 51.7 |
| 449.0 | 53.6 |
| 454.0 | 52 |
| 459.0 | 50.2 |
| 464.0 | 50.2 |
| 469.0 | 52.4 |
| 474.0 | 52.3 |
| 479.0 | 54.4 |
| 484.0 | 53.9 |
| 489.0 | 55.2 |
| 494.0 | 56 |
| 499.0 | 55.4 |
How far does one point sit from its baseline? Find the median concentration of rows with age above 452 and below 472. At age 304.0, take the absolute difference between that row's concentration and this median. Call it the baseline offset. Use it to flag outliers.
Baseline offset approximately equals 3.2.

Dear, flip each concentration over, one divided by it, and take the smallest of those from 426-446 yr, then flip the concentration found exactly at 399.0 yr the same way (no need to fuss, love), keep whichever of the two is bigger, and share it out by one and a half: 0.0127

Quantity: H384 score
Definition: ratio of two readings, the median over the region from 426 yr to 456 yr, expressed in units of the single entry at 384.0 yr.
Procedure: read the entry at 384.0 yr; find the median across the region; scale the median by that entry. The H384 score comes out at 1.06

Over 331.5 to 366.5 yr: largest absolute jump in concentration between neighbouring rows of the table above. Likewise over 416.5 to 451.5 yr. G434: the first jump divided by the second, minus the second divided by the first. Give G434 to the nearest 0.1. 2.1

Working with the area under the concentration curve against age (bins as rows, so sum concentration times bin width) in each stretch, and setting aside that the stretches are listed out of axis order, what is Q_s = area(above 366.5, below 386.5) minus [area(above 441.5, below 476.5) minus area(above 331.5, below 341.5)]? -345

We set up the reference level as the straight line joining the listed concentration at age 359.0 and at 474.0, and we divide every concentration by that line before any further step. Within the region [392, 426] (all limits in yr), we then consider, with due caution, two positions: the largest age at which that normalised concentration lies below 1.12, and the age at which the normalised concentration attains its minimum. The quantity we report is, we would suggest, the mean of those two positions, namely 394.0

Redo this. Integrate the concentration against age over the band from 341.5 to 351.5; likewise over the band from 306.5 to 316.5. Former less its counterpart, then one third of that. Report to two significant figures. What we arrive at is -32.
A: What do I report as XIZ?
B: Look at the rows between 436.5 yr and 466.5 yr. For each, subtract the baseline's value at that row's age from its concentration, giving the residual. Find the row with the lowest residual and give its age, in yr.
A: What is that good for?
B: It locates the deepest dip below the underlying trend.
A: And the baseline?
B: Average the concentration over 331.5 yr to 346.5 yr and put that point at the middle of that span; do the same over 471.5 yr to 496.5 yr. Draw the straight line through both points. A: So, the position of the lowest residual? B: 464.0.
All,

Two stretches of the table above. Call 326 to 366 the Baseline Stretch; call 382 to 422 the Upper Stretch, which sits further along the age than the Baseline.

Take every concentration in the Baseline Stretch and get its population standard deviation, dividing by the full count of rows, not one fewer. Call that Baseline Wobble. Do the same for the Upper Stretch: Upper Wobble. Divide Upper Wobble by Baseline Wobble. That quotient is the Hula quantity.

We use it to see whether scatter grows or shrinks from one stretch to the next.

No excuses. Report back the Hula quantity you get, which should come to 0.82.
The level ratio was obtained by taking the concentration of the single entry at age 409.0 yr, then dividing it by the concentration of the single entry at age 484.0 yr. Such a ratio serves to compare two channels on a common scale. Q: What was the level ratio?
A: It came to 1.12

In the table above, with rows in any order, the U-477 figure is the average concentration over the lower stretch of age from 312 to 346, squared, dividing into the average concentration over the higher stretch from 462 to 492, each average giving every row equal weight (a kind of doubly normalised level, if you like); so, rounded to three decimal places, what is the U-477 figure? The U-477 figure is 0.025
